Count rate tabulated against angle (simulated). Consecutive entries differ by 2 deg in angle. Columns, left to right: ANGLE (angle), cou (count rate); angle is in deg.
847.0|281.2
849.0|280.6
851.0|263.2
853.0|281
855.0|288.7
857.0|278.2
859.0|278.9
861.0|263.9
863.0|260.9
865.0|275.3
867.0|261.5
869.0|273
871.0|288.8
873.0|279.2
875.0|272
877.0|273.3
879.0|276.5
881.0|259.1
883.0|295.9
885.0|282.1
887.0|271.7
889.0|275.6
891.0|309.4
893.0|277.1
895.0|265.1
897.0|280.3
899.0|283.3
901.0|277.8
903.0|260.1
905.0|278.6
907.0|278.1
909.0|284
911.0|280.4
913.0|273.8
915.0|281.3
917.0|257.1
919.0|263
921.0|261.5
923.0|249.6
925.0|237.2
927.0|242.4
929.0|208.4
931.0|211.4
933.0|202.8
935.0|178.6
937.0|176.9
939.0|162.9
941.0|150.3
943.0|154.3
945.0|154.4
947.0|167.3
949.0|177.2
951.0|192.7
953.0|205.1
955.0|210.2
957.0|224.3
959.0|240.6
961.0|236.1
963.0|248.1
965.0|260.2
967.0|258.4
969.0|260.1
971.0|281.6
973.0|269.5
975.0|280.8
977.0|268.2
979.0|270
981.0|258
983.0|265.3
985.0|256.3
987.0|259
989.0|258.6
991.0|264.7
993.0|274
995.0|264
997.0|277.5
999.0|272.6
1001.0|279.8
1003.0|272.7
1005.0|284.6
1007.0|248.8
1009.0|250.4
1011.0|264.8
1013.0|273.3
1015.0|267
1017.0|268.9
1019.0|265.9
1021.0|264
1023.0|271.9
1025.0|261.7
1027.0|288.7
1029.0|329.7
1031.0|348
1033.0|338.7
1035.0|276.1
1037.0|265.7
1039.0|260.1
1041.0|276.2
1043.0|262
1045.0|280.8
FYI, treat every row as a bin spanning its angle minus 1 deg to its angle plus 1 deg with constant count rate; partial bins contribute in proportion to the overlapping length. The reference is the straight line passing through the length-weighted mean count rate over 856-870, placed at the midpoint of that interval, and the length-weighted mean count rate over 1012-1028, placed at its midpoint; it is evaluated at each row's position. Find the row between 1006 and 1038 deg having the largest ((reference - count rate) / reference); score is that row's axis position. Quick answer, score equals 1007.0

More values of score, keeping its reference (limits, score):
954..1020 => 955.0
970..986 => 985.0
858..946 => 941.0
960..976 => 961.0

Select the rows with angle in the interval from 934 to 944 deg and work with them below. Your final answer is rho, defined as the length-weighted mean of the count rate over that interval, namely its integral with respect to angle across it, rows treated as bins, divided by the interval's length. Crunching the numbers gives 165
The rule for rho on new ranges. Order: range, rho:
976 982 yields 265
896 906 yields 276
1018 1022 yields 265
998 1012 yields 268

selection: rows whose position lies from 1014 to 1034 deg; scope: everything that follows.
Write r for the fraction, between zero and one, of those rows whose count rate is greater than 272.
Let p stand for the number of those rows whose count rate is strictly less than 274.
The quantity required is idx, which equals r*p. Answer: 2.4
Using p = 6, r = 0.40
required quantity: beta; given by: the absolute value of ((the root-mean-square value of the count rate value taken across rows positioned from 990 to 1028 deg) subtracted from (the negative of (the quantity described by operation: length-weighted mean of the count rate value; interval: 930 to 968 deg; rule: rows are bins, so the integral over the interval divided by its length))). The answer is 470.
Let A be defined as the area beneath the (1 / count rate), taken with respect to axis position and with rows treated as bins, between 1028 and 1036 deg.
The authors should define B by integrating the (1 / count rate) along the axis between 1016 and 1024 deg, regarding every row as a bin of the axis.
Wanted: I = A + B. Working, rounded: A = 0.0250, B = 0.0299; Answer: 0.0549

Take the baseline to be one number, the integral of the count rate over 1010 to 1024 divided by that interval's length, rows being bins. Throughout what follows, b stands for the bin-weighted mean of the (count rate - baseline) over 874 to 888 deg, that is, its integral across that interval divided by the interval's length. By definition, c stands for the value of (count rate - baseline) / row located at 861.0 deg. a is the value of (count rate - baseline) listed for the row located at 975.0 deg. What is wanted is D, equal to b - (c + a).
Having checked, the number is -1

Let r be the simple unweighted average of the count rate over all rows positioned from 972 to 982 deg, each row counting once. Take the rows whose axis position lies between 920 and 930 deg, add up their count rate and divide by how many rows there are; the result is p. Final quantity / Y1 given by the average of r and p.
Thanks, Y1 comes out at 255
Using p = 240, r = 269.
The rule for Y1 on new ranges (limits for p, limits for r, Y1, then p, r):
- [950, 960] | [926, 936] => 212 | 215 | 209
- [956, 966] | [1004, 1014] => 253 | 242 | 264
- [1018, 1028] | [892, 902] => 274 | 270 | 277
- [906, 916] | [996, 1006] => 278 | 280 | 277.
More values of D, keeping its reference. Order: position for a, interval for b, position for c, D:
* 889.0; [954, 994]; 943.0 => 95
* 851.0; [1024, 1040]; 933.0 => 98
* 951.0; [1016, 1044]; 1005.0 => 75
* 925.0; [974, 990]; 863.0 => 34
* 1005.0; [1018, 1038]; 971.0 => -7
